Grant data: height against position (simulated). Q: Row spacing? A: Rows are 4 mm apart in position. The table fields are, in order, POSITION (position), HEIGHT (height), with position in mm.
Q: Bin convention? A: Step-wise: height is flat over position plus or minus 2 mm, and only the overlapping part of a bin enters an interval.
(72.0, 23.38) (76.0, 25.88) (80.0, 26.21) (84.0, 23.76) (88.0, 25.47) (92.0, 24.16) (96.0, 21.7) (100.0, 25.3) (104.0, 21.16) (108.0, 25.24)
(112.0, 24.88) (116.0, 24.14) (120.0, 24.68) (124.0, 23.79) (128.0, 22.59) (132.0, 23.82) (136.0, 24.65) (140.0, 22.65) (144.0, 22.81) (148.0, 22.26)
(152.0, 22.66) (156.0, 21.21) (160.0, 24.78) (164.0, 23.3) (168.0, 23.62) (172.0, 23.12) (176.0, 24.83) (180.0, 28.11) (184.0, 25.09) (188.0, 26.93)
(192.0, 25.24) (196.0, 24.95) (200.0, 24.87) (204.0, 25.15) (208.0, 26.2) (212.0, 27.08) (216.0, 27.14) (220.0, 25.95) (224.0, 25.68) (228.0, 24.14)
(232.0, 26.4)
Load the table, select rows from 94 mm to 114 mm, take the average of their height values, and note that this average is 23.7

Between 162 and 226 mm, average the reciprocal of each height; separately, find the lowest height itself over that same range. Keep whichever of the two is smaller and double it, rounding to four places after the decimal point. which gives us 0.0788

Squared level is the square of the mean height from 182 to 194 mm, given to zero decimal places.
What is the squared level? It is 663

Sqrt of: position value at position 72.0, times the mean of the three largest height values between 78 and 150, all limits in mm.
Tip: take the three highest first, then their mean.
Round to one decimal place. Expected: 24.5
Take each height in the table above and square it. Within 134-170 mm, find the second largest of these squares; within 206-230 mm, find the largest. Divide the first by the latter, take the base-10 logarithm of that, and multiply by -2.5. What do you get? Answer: 0.21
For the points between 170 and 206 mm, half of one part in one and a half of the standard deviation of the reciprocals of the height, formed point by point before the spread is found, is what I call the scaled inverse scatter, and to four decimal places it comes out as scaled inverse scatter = 0.0007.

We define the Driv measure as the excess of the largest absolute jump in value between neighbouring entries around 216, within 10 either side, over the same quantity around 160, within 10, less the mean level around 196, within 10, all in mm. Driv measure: -27.8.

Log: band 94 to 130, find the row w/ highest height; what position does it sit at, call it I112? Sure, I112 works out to 100.0 mm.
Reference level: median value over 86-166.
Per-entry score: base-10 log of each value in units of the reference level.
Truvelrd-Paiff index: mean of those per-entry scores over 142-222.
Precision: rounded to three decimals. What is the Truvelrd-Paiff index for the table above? 0.016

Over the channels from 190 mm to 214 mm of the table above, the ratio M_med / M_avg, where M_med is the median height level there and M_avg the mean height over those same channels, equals 0.98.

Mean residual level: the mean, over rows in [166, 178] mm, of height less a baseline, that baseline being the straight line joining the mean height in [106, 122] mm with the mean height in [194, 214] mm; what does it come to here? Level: -1.5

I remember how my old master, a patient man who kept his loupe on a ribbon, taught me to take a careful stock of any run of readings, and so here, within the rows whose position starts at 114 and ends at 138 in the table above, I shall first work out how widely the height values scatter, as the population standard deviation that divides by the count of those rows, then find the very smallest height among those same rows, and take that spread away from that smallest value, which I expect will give 21.9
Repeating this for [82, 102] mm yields 20.3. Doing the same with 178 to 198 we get 23.7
